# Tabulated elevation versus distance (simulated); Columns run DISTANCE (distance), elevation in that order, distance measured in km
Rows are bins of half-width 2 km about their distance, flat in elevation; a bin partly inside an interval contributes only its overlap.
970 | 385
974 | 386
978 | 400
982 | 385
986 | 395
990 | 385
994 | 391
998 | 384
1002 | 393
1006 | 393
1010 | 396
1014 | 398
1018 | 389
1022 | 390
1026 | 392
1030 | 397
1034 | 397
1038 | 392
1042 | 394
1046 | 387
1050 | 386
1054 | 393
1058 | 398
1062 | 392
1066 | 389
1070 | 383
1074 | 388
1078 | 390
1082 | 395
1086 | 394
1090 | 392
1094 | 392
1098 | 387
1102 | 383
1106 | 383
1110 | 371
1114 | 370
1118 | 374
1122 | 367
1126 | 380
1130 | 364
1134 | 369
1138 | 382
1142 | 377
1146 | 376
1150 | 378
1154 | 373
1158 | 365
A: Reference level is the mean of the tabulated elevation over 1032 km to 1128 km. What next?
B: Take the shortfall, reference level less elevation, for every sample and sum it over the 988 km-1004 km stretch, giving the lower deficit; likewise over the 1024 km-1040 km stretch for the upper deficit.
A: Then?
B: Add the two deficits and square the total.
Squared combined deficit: 1495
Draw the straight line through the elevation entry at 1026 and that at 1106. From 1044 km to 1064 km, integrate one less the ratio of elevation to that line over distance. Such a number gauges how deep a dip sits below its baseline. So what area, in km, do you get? -0.12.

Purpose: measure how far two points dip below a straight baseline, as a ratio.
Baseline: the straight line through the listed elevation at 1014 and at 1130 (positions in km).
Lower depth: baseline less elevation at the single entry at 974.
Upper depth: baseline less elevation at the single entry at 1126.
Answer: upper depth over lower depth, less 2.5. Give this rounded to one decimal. -3.1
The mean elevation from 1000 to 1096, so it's 392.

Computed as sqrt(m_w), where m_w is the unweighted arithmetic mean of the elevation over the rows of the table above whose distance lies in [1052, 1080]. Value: 19.8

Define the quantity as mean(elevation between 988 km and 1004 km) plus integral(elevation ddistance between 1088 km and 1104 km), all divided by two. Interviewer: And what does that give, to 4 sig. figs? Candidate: 3302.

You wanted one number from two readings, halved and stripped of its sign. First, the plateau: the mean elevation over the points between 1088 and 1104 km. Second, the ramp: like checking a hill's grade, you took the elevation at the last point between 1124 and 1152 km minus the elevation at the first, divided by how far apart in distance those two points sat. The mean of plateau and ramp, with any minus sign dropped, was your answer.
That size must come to 194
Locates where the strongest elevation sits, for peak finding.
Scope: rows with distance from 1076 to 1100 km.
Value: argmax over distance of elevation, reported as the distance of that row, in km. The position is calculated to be 1082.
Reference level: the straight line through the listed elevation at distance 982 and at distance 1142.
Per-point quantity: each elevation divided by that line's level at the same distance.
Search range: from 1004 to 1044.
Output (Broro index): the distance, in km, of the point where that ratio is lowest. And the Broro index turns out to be 1018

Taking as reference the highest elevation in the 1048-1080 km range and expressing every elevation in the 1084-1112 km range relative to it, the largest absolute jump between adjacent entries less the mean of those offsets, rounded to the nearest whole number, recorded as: 24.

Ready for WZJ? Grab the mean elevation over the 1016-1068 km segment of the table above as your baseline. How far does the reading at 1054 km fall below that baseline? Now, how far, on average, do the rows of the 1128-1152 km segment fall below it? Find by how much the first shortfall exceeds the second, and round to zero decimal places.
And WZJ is -19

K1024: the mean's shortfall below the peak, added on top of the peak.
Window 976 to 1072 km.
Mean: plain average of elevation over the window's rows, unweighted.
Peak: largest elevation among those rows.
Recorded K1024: 408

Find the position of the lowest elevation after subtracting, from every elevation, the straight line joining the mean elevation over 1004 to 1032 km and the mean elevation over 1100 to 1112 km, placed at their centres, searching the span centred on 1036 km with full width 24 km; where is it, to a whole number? 1046 km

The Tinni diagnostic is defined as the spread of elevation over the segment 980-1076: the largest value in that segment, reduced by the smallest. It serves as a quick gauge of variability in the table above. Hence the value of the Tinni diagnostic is 15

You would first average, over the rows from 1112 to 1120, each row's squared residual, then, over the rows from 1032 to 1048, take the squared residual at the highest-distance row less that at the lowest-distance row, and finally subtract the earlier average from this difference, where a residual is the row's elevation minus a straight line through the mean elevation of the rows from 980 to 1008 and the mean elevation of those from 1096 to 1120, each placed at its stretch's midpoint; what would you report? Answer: -158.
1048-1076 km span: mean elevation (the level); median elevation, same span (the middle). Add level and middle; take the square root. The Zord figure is 27.9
